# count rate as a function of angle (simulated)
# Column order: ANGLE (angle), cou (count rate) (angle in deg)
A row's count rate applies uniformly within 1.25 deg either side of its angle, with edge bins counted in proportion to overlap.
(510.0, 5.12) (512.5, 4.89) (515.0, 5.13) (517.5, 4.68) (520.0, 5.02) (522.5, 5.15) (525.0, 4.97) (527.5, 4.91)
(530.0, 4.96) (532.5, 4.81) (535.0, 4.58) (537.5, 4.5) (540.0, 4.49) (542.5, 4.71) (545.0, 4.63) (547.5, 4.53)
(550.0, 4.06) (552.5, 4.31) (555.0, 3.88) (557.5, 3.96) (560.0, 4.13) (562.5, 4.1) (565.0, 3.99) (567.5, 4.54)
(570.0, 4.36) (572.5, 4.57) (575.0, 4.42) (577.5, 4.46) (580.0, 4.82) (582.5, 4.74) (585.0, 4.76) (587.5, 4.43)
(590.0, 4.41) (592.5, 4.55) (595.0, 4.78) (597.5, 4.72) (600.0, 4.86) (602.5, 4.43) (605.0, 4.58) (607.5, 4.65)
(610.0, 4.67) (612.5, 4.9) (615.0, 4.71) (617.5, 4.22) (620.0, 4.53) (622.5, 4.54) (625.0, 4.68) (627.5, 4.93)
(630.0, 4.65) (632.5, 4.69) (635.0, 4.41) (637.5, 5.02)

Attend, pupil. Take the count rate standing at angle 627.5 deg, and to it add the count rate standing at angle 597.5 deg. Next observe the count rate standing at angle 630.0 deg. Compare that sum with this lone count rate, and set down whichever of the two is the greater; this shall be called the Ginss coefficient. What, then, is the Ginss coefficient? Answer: 9.65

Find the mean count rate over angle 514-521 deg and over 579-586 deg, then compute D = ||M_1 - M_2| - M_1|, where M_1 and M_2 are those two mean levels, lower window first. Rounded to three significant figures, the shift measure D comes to 4.77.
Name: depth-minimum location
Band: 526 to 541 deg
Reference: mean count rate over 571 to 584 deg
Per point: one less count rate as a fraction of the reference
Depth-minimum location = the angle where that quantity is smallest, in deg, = 530.0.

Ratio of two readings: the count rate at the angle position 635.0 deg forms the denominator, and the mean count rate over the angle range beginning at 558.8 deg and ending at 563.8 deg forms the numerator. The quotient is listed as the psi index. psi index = 0.93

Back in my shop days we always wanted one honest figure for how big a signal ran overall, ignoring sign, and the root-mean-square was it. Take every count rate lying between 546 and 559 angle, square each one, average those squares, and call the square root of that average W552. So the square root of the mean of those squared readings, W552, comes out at 4.15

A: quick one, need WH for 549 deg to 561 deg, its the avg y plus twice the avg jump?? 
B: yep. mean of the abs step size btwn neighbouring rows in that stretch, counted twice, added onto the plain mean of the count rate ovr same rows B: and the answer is 4.53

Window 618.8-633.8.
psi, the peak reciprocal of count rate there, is 0.221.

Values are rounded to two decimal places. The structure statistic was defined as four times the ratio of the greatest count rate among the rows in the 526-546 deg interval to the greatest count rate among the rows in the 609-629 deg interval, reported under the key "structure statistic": 4.02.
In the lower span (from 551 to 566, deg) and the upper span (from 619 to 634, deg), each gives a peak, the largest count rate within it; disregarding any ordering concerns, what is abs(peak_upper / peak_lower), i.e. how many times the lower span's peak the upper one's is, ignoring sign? 1.14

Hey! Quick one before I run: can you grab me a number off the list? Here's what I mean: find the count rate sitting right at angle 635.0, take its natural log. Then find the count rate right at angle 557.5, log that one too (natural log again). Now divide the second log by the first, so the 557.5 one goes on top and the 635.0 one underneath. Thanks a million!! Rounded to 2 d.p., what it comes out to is 0.93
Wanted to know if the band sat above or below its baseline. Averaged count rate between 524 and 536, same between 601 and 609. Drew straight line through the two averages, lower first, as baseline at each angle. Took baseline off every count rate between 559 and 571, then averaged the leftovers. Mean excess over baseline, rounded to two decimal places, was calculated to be -0.49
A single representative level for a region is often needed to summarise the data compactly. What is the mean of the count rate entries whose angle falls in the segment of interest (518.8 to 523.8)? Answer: 5.08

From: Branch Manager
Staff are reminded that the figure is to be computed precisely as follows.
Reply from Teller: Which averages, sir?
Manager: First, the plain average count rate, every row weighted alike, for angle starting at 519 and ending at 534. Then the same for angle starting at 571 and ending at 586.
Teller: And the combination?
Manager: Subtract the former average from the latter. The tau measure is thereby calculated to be -0.34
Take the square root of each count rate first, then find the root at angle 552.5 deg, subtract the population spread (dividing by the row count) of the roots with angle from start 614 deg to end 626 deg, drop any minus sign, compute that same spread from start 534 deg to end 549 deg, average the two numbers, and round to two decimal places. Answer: 1.03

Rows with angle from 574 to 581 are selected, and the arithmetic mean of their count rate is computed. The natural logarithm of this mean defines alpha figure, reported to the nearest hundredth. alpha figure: 1.52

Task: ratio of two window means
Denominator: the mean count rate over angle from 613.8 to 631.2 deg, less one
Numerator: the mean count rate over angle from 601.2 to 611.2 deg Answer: 1.27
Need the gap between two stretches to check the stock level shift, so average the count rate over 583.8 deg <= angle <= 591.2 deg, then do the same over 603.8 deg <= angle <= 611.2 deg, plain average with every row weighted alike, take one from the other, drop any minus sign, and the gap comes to 0.10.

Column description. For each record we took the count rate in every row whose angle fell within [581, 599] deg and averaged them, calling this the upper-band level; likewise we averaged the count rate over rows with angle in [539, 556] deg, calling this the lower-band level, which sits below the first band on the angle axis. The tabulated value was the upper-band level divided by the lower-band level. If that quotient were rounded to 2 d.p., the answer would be 1.06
